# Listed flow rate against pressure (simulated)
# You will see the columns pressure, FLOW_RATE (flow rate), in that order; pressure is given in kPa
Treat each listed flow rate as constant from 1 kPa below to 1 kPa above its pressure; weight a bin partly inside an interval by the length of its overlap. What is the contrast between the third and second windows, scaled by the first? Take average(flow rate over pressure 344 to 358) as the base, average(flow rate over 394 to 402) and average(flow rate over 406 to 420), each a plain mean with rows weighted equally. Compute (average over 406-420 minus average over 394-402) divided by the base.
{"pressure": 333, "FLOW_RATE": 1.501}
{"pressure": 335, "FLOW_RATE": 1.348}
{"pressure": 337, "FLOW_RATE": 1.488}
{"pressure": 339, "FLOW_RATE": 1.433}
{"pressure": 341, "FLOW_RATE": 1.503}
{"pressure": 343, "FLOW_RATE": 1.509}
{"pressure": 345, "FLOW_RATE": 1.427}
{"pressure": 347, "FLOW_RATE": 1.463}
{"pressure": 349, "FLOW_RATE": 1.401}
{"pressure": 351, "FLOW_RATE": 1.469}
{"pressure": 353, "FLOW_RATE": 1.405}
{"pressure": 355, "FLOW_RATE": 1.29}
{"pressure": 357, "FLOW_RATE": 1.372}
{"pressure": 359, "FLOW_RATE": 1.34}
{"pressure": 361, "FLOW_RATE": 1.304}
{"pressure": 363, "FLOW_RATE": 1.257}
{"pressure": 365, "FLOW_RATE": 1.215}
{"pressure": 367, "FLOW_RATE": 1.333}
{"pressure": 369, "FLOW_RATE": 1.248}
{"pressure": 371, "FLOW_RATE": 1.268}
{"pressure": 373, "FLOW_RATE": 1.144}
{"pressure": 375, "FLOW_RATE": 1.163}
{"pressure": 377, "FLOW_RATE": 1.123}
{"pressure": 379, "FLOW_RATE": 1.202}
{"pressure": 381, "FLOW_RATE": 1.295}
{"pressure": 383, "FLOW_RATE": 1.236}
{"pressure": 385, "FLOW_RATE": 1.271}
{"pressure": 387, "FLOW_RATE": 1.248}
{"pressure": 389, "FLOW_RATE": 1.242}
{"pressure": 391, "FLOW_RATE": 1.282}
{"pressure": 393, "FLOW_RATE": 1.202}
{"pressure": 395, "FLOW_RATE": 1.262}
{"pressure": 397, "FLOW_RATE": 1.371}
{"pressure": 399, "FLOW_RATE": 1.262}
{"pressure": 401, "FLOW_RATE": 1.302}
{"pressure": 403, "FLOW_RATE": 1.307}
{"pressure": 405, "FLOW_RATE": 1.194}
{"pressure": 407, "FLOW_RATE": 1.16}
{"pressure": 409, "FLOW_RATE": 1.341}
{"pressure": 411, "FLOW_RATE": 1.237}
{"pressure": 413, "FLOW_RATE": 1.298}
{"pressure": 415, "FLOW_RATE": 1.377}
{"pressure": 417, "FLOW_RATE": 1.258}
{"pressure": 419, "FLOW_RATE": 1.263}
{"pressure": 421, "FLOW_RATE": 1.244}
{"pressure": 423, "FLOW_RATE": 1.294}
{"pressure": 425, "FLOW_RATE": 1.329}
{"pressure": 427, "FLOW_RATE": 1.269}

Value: -0.016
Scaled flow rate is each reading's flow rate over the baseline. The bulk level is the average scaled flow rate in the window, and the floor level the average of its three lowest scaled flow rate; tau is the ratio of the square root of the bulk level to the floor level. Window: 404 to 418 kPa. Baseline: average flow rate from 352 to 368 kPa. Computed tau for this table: 1.08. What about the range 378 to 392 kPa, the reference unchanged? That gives 1.05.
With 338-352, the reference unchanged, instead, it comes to 0.97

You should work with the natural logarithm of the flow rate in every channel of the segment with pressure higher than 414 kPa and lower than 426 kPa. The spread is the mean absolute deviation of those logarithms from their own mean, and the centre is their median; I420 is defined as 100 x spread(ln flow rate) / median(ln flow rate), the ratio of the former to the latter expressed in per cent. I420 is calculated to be 12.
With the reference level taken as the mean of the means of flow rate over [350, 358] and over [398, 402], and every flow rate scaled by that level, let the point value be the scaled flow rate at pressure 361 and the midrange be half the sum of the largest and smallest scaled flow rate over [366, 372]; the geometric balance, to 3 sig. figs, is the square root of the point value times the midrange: 0.973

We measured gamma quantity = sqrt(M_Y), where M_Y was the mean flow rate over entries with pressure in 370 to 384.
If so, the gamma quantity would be 1.097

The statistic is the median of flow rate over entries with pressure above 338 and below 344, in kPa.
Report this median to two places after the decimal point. 1.50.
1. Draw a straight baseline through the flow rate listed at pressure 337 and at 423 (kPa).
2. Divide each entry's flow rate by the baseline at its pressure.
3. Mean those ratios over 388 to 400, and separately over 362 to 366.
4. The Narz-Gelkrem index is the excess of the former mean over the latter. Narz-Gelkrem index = 0.07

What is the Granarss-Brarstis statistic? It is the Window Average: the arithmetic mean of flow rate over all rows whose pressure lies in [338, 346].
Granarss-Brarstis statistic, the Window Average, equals 1.47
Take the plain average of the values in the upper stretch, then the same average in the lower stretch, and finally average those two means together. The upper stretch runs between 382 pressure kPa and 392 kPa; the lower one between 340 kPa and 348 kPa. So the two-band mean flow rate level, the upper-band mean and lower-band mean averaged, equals 1.37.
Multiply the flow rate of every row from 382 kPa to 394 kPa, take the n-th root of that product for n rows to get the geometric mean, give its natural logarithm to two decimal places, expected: 0.22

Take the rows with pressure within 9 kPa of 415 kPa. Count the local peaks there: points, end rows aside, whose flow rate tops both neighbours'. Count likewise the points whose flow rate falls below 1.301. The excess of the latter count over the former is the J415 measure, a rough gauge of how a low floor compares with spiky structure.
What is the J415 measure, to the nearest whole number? 4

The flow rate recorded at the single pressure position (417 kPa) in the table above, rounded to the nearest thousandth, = 1.258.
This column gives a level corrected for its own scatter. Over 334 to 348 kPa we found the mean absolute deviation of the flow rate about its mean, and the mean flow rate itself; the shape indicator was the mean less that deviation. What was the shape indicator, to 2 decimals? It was 1.41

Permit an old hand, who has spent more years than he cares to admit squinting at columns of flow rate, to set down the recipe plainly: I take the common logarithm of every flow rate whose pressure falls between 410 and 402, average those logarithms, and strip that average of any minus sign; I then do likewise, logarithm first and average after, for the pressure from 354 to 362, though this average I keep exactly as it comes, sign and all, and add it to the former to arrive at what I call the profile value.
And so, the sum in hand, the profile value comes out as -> 0.22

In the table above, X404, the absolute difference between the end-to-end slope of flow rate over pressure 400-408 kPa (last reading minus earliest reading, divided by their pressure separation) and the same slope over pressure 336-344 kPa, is 0.027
